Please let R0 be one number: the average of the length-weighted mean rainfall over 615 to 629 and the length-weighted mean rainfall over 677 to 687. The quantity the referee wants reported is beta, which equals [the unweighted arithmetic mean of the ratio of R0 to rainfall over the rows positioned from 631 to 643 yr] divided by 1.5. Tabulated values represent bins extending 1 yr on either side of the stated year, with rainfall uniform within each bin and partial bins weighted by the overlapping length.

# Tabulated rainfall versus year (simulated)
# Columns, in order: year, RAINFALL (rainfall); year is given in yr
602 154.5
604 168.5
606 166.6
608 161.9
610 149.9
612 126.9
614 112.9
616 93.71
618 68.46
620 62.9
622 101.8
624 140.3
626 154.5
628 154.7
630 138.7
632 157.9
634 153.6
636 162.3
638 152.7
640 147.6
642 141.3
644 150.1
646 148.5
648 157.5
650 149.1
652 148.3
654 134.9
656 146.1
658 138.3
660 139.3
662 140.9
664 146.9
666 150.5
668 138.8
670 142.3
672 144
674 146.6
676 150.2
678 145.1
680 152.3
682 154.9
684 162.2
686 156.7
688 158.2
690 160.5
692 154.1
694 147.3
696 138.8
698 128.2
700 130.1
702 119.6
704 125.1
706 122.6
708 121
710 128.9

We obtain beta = 0.580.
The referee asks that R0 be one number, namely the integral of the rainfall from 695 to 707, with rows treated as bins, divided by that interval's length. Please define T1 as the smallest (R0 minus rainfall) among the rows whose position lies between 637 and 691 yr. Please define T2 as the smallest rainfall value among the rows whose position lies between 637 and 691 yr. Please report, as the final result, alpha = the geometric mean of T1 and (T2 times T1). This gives 404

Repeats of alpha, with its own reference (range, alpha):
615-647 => 277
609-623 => 178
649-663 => 252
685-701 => 375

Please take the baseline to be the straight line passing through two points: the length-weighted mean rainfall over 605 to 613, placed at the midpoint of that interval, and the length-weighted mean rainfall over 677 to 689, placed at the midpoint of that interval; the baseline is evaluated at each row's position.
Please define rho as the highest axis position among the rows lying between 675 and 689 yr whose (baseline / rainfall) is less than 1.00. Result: 688 yr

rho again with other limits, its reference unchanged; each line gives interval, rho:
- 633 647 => 636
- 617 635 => 634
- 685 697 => 690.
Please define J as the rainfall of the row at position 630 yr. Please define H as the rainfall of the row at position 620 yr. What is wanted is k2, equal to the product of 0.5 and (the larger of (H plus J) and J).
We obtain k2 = 101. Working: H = 62.9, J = 138.7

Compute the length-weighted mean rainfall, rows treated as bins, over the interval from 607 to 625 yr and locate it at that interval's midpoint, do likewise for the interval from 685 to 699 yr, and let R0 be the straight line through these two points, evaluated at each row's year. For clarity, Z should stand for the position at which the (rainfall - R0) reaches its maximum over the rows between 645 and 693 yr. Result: 648 yr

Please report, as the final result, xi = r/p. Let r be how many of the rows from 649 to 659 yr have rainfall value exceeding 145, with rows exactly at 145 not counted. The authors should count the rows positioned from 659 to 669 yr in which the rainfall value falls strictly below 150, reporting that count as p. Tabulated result 0.75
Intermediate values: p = 4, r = 3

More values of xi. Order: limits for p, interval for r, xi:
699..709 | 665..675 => 0.40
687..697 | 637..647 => 2.00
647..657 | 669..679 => 0.75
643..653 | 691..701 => 0.67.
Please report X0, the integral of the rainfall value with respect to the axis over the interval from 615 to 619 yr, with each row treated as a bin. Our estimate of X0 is 324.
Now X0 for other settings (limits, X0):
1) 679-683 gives 614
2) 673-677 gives 594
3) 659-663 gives 560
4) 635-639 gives 630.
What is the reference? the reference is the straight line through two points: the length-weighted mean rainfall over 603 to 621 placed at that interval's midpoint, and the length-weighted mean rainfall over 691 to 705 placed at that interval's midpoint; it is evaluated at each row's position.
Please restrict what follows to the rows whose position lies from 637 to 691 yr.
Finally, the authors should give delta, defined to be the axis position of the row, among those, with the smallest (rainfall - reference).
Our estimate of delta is 654 yr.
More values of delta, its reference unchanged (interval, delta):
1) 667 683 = 668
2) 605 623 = 620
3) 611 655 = 620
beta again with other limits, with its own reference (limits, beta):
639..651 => 0.594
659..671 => 0.618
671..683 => 0.594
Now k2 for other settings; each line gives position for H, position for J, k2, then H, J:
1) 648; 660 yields 148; 157.5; 139.3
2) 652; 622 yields 125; 148.3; 101.8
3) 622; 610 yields 126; 101.8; 149.9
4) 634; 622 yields 128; 153.6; 101.8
